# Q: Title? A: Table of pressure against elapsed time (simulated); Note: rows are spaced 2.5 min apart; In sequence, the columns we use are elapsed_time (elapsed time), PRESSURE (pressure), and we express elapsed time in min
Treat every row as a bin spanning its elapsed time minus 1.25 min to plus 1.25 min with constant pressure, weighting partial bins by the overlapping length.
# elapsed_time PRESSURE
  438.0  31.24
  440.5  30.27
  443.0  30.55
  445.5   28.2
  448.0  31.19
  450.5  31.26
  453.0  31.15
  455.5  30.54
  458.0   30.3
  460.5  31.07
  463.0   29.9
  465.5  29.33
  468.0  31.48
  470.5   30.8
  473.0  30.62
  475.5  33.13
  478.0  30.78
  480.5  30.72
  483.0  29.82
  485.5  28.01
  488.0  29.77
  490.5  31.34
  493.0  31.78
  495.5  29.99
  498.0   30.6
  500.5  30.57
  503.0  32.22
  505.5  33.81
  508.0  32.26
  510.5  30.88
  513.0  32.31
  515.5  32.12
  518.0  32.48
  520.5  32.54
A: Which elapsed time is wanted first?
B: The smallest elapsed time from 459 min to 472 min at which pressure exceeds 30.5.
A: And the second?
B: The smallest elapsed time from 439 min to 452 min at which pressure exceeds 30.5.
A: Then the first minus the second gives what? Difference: 17.5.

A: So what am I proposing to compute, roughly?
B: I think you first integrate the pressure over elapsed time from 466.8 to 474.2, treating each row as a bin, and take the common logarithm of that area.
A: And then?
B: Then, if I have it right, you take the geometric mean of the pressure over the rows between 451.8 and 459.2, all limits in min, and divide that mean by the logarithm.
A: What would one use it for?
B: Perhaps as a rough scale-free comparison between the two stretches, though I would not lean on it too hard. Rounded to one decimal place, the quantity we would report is 13.0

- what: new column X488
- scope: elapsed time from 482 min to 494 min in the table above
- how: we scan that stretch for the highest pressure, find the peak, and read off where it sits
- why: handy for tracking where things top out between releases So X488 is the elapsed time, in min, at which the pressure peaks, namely 493.0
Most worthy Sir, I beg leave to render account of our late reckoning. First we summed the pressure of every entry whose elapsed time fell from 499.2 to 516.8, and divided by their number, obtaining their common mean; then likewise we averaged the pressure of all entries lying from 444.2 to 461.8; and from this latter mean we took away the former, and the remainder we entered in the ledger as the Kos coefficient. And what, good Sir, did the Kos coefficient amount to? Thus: -1.5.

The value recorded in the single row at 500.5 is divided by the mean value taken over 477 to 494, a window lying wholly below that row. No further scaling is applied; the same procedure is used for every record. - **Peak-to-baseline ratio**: 1.01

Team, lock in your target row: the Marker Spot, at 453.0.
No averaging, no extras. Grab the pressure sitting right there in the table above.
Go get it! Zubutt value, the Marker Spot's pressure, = 31.15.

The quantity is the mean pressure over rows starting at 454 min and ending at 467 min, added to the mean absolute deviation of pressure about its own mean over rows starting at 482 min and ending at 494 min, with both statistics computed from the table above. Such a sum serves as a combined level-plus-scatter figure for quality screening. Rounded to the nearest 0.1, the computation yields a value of 31.4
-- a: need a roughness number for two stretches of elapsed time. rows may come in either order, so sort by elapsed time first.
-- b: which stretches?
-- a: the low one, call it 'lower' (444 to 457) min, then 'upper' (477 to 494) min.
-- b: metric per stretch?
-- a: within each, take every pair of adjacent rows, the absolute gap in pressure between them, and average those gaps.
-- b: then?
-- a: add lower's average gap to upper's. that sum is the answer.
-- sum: 2.0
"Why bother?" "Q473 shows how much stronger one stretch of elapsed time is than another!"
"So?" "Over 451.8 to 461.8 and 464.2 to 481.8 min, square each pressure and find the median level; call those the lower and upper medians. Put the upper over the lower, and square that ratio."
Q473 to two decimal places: 1.00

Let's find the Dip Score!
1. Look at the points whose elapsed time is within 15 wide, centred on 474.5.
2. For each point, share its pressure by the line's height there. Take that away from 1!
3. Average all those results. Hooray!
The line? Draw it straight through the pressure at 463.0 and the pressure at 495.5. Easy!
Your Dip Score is -0.04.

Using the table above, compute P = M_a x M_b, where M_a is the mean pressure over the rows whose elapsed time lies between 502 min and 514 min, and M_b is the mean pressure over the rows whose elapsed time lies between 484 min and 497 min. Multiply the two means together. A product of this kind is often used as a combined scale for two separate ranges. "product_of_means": 975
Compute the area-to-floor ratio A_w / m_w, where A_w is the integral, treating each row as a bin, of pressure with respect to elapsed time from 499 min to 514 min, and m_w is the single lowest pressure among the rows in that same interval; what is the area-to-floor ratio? 15.7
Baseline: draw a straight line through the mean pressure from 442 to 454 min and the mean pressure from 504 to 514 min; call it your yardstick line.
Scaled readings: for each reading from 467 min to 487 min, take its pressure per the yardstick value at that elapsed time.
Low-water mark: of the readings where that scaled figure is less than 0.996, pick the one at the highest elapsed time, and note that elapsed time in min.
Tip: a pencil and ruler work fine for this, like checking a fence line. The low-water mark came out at 485.5 min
